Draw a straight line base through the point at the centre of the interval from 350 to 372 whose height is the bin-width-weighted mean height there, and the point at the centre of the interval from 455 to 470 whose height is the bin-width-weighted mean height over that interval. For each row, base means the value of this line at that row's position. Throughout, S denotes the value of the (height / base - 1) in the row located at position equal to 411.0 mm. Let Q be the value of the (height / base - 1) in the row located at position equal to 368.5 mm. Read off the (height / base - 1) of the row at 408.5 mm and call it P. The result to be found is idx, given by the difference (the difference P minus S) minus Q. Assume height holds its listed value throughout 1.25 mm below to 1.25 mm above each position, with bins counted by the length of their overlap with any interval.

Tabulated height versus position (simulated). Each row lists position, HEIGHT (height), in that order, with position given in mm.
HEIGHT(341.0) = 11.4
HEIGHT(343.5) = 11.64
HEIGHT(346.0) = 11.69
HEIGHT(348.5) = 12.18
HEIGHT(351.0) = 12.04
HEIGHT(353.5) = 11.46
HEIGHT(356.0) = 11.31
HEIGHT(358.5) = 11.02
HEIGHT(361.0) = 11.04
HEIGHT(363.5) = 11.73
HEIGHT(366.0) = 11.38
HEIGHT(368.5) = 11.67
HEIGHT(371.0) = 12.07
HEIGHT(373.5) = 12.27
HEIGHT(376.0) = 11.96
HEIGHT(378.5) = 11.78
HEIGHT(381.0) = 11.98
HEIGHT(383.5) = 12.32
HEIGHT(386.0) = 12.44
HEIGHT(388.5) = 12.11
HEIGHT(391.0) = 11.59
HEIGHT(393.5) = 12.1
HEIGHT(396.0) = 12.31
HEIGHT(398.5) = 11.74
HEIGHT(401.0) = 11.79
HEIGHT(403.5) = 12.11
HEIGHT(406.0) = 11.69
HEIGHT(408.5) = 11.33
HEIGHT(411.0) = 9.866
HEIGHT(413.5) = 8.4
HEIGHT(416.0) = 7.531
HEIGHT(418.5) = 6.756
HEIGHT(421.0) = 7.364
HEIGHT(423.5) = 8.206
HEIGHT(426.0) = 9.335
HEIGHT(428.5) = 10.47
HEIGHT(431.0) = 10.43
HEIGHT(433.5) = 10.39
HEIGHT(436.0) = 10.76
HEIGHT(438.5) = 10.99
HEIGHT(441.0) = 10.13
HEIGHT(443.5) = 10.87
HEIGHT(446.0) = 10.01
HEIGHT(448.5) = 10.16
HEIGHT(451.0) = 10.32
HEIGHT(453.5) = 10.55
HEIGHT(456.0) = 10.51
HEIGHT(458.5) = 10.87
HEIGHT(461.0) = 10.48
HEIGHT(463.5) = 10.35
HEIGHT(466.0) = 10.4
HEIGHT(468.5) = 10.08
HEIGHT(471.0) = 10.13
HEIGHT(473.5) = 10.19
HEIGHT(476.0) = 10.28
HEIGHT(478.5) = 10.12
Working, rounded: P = 0.03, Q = 0.02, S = -0.102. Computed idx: 0.1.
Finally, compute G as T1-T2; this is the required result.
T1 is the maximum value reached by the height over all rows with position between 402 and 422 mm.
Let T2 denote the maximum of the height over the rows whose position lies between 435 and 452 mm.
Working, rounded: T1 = 12.11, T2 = 10.99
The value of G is 1.1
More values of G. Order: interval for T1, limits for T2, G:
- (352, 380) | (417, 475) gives 1.3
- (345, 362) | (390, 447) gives -0.1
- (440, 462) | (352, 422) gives -1.6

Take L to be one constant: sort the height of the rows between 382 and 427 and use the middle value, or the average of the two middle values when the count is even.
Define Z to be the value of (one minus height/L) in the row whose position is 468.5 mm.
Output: 0.13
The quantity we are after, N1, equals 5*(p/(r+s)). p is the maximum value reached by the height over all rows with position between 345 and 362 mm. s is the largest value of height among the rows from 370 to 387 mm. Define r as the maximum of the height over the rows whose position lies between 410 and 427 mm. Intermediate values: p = 12.18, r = 9.866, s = 12.44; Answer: 2.7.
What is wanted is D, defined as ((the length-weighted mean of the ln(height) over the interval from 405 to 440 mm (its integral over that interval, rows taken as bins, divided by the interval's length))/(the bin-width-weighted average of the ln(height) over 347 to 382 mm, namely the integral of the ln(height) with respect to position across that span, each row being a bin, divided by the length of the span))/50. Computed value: 0.0182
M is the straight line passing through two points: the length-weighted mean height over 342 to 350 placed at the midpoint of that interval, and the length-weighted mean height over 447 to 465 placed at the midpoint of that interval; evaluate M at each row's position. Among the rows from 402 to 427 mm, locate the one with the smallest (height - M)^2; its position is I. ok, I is 408.5 mm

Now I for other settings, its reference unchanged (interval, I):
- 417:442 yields 436.0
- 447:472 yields 463.5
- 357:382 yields 363.5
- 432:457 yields 456.0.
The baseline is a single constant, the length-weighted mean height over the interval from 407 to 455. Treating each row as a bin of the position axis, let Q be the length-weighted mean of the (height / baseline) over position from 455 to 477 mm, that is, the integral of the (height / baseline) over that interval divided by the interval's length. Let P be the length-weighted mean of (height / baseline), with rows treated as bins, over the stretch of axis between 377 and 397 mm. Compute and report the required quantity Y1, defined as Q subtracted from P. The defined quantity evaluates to 0.2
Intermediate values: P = 1.25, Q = 1.07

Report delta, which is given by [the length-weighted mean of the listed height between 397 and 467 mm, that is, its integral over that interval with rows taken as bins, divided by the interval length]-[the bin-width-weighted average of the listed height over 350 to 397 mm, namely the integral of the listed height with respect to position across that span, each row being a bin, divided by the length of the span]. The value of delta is -1.7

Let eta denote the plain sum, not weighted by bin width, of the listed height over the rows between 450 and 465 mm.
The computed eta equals 63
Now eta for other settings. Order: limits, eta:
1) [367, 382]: 72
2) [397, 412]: 69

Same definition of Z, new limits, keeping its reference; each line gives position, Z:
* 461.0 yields 0.10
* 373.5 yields -0.05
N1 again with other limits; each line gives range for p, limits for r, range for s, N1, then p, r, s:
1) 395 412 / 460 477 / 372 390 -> 2.7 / 12.31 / 10.48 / 12.44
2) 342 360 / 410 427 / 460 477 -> 3.0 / 12.18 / 9.866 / 10.48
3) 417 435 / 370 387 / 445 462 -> 2.2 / 10.47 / 12.44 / 10.87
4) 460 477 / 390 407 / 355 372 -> 2.1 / 10.48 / 12.31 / 12.07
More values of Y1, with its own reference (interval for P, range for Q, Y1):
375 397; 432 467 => 0.2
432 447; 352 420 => -0.1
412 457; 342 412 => -0.2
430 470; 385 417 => -0.1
